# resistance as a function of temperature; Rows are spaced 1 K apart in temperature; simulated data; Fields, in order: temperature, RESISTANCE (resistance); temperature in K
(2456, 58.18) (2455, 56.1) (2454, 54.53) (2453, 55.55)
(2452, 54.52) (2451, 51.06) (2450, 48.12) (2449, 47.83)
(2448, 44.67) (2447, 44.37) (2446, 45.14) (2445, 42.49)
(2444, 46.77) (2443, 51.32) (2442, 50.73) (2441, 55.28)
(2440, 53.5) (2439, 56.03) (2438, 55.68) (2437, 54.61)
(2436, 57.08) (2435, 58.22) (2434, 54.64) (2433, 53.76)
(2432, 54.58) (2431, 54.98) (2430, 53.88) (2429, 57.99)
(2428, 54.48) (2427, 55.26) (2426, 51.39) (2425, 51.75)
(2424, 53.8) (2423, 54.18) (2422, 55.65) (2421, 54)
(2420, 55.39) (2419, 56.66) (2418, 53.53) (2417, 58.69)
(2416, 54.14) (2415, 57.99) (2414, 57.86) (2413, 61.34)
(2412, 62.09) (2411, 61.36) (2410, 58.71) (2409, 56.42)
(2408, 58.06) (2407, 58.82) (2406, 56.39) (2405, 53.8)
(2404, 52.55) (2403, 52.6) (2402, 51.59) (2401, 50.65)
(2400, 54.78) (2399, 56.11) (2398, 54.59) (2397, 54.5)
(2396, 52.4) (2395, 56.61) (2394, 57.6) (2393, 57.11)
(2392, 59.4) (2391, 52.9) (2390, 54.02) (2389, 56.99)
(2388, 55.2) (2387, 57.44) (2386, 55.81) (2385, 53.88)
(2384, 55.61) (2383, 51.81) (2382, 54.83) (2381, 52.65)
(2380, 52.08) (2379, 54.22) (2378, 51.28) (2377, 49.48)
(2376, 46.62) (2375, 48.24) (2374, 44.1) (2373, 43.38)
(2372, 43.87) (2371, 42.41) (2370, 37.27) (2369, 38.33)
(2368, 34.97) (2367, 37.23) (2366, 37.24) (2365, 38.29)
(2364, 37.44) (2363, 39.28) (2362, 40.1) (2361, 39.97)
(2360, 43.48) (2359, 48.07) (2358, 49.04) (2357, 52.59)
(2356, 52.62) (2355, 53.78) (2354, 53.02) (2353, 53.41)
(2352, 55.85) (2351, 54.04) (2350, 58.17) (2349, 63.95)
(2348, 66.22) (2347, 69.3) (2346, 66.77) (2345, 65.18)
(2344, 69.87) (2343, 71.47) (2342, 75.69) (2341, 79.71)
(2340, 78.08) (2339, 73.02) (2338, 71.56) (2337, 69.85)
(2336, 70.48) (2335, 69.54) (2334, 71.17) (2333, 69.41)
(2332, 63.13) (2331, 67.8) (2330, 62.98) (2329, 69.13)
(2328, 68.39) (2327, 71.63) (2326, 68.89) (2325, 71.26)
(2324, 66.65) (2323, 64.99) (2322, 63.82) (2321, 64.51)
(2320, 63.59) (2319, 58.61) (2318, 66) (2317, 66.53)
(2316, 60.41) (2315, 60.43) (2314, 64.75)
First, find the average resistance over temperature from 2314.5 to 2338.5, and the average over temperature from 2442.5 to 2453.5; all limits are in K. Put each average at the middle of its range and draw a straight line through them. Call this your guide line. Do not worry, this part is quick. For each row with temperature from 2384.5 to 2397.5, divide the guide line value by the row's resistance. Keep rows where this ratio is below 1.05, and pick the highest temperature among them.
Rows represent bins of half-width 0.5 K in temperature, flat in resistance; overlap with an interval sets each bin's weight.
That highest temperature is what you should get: 2397 K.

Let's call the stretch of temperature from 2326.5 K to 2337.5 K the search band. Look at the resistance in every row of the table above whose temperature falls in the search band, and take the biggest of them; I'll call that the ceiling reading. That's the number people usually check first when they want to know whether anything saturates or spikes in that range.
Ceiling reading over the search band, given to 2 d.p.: 71.63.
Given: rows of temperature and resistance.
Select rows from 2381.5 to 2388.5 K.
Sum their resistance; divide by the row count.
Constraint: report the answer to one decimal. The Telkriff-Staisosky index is 54.9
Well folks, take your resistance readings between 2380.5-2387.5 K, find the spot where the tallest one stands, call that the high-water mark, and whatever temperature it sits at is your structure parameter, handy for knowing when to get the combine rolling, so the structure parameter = 2387 K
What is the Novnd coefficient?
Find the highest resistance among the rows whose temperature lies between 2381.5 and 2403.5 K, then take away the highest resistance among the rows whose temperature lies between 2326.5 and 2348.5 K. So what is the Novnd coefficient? -20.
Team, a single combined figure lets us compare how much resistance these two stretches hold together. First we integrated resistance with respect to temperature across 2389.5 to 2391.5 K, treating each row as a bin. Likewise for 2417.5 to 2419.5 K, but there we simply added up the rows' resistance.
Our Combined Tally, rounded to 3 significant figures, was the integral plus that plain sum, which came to 217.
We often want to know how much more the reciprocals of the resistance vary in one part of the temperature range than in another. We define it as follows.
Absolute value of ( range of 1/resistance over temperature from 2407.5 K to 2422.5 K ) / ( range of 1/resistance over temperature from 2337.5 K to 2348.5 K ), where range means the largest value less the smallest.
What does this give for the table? 0.92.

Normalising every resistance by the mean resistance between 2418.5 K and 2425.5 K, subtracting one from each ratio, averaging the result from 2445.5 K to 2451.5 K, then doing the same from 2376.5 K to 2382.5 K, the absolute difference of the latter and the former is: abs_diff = 0.10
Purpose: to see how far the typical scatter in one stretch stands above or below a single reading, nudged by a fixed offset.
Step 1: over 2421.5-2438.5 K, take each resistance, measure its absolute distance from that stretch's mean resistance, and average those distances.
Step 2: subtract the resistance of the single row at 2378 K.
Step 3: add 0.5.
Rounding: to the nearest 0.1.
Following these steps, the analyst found -49.5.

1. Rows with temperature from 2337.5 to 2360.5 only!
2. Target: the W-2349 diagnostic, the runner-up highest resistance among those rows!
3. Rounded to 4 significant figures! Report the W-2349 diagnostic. 78.08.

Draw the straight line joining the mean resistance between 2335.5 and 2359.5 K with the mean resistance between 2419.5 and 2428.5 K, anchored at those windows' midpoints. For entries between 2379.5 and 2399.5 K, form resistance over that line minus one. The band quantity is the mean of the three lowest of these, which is -0.12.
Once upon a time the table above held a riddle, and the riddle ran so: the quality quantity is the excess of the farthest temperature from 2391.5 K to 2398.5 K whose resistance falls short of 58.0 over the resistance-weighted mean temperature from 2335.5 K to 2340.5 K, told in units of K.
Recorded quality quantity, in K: 59.9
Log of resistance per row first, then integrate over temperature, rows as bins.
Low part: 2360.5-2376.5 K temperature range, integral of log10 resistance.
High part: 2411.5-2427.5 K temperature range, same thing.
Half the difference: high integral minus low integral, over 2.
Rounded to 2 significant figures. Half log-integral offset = 1.1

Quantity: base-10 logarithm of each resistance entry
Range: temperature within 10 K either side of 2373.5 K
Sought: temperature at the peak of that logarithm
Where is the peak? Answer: 2382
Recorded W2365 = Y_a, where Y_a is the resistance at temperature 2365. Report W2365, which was 38.29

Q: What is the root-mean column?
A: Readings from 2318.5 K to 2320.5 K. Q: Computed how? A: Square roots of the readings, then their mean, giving 7.8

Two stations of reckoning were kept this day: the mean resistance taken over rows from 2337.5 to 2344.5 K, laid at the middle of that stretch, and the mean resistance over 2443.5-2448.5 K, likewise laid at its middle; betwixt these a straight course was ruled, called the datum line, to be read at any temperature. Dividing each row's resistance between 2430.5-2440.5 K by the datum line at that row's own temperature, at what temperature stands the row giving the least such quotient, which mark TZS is 2433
